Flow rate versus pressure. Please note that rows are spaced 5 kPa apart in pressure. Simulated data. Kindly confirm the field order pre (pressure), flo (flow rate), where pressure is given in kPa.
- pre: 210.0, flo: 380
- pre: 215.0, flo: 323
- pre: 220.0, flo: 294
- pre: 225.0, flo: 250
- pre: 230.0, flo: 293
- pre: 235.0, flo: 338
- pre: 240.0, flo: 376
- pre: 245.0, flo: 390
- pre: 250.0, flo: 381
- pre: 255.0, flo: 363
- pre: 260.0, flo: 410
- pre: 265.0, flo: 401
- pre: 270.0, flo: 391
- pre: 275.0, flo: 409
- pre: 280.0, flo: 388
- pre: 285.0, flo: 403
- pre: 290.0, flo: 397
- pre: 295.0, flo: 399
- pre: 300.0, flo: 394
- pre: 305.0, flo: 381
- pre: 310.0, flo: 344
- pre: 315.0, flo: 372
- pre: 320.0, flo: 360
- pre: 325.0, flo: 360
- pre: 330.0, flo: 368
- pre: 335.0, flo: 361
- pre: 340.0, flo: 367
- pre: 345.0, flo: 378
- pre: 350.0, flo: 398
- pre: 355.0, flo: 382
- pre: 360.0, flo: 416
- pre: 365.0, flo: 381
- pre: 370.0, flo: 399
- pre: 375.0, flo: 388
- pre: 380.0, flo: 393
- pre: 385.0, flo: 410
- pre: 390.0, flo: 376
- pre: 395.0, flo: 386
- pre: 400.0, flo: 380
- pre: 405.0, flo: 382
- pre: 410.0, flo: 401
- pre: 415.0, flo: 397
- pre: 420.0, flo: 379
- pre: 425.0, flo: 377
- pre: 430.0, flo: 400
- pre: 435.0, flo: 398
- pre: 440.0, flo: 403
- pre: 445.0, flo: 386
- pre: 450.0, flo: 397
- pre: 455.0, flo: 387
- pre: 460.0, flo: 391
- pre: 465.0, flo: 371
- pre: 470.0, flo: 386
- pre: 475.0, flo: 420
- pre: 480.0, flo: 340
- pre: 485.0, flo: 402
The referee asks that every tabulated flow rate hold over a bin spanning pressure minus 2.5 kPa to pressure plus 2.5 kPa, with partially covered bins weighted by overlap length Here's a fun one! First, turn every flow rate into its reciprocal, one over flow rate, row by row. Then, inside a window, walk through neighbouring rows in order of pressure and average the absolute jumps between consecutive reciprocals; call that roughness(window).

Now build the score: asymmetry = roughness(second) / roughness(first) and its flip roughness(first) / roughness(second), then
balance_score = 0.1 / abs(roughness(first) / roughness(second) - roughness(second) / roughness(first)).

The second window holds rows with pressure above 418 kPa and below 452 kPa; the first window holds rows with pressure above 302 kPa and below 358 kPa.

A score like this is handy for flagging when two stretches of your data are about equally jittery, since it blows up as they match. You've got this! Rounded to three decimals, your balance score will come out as 0.098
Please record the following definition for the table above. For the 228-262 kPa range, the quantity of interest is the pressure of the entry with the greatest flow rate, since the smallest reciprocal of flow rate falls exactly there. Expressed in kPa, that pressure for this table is 260.0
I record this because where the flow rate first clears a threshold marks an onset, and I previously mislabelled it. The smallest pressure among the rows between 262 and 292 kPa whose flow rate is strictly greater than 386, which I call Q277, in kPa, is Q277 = 265.0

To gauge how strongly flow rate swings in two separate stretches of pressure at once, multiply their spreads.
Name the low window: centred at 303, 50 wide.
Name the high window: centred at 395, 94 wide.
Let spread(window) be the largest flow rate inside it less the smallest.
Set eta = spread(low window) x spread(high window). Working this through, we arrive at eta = 2360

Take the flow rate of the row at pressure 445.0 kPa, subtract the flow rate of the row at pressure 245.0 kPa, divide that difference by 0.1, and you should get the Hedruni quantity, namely -40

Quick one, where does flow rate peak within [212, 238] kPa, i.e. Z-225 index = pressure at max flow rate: 235.0 kPa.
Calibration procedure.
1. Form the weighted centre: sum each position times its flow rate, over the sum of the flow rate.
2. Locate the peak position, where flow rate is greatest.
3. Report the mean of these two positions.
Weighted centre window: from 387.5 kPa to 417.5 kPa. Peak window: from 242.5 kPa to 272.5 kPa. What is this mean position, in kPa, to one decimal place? 331.3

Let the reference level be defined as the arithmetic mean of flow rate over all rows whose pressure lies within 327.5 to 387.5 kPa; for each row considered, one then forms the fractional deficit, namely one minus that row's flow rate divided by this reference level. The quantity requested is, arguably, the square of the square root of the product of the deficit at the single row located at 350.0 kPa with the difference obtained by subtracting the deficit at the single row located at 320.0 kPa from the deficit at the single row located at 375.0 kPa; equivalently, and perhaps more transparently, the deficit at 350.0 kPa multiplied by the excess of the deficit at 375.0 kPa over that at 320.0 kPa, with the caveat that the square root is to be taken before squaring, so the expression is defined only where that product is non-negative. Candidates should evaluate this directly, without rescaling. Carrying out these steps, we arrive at 0.0021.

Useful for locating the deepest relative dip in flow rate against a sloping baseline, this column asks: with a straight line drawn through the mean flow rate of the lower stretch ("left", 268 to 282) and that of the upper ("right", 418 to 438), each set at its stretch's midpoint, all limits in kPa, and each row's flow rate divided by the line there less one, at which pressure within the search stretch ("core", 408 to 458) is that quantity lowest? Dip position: 425.0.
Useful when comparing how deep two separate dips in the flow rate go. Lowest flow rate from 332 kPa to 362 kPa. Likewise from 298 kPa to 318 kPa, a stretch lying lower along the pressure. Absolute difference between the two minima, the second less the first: 17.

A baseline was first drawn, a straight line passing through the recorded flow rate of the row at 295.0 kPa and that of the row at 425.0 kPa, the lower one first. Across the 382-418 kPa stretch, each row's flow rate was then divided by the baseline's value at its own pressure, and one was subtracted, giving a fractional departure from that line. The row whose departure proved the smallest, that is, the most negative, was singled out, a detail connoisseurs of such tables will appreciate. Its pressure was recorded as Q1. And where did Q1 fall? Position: 390.0 kPa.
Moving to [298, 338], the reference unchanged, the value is 310.0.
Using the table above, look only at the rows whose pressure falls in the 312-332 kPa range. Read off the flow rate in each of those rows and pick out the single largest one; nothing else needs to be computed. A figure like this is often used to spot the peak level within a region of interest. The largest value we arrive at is 372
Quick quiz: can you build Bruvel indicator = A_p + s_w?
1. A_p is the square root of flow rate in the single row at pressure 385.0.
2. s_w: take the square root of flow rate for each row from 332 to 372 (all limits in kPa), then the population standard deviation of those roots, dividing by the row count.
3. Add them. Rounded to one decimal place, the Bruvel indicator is 20.7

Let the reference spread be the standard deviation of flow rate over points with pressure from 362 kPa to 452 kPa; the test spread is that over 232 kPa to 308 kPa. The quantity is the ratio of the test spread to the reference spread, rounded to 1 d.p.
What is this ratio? 1.8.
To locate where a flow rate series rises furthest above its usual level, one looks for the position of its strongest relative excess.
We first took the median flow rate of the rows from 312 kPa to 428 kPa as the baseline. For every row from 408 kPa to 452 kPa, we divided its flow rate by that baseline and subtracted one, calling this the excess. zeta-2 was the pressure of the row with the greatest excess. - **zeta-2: 440.0 kPa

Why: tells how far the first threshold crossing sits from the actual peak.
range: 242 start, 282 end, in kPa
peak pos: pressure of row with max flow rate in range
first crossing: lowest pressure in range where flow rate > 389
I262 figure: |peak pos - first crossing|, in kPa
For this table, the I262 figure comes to 15 kPa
